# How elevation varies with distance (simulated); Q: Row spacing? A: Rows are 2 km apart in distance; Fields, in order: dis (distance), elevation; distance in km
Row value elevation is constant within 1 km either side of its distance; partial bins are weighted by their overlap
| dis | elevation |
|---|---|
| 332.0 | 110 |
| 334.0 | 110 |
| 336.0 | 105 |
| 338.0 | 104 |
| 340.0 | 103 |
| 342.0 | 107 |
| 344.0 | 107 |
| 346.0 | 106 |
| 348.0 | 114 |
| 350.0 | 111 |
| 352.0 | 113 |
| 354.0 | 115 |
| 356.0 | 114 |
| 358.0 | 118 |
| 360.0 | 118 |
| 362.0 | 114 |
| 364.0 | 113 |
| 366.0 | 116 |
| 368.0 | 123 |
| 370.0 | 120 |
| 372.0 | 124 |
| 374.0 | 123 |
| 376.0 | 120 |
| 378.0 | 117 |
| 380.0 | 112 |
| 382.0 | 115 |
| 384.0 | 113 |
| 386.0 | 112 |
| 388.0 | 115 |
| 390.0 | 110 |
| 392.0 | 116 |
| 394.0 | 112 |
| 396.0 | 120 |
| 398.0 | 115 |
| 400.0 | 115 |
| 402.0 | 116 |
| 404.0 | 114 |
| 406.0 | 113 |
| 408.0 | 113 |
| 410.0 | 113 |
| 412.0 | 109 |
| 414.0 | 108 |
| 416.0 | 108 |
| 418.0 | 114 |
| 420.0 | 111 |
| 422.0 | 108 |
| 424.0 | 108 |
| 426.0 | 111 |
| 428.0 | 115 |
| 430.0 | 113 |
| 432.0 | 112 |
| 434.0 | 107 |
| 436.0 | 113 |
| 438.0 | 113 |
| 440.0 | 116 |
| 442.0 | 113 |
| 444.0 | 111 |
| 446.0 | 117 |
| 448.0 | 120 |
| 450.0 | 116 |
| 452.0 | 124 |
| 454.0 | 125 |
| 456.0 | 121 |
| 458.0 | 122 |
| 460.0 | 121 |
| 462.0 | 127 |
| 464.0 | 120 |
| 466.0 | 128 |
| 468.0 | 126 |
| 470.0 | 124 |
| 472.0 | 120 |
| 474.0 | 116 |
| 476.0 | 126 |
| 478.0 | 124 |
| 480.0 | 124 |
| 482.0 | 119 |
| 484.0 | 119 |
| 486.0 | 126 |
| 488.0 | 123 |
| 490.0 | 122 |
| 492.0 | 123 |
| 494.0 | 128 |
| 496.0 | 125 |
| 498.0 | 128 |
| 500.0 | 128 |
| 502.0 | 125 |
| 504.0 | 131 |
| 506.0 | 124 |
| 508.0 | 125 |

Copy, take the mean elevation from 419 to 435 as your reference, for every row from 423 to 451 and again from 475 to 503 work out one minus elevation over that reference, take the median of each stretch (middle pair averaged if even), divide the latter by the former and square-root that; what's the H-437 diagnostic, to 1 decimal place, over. 2.4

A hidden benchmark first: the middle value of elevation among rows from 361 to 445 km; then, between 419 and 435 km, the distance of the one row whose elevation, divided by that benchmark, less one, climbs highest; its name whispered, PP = 428.0 km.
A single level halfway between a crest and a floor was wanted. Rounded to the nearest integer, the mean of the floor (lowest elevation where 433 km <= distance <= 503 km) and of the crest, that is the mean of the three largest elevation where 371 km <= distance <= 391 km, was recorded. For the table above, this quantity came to 115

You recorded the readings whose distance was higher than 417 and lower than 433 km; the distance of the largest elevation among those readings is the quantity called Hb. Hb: 428.0 km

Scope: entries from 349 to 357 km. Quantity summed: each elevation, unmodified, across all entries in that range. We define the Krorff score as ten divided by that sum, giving 0.0221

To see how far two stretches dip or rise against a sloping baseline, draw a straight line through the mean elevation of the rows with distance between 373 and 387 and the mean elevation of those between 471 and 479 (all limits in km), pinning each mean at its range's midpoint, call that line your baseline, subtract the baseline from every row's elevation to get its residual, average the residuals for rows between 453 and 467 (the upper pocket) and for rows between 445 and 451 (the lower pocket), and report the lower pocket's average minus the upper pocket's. -5.1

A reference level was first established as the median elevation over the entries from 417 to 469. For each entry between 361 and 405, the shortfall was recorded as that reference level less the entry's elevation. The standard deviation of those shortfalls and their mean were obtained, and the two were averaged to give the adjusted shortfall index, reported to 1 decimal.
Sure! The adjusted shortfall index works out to 1.6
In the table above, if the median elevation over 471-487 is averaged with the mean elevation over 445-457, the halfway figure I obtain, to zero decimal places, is 121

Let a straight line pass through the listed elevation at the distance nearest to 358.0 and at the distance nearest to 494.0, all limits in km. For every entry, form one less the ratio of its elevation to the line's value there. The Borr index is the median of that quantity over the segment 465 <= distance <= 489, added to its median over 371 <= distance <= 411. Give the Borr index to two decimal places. 0.07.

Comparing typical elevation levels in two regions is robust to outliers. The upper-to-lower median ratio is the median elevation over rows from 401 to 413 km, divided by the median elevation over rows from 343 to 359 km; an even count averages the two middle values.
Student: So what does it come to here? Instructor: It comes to 1.00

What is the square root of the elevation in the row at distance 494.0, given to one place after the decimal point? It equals 11.3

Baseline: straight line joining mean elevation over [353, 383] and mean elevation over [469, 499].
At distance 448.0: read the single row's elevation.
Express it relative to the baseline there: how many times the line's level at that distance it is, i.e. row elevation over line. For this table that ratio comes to 0.99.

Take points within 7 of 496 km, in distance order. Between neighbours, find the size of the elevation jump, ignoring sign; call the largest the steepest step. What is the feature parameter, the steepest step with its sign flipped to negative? -5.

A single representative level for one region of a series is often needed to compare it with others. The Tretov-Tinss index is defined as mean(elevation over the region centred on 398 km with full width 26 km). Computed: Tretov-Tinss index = 114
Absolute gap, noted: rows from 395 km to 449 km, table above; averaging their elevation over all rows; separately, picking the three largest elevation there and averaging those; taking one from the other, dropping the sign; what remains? 6.2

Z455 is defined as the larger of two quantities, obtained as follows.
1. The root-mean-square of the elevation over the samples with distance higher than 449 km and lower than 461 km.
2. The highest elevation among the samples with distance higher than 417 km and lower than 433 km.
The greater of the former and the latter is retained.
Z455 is 121.5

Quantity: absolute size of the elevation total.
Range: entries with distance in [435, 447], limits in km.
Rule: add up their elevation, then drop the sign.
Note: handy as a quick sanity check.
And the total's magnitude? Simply 683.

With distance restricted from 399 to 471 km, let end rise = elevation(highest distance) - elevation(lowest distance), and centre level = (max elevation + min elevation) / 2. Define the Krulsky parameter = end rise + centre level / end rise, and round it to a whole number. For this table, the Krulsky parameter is 22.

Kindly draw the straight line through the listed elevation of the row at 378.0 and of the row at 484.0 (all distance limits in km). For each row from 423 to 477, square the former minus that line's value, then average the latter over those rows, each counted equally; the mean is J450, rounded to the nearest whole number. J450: 33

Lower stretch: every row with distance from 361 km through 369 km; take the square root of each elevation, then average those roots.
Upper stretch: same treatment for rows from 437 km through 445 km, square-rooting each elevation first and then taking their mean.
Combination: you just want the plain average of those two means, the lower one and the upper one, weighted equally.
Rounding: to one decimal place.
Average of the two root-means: 10.7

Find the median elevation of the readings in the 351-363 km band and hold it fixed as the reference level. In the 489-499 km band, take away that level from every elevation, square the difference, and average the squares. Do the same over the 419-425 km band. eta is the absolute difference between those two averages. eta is 88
